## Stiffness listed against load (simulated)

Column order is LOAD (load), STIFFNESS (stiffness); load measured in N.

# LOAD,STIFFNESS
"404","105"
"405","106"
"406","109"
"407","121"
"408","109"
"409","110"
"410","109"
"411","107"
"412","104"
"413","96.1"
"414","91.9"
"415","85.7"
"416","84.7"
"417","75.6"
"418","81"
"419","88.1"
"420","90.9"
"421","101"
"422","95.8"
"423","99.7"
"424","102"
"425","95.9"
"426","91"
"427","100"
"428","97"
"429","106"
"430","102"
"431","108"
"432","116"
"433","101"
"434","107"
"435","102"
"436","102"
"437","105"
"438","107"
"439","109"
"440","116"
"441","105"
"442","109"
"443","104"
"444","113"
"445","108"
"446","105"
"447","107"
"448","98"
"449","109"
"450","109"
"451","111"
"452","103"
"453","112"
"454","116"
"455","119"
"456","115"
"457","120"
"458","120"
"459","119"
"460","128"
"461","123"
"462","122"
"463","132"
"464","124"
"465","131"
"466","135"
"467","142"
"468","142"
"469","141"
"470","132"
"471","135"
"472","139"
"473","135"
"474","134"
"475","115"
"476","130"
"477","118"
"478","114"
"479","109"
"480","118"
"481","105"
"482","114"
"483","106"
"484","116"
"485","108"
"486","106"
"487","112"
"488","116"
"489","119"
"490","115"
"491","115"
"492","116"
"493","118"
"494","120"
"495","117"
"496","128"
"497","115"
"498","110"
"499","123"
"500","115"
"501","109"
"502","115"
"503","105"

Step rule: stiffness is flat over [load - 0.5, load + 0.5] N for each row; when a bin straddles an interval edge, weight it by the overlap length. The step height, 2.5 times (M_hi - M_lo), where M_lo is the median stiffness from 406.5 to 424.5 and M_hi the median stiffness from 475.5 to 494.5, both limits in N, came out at 43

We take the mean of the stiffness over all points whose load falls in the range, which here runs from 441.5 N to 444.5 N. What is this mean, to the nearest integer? 109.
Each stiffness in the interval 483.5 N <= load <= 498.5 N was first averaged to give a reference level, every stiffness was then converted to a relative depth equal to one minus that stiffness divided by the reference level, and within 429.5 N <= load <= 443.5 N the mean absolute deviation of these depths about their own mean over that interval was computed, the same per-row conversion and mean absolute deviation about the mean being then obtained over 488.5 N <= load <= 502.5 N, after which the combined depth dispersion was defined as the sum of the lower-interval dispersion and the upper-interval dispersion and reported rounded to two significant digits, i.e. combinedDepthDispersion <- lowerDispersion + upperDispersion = 0.062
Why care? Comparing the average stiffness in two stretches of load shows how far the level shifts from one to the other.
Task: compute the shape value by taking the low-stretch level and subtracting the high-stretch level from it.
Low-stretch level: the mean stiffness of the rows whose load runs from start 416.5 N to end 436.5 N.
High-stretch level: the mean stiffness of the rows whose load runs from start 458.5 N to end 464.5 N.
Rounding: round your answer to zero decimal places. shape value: -27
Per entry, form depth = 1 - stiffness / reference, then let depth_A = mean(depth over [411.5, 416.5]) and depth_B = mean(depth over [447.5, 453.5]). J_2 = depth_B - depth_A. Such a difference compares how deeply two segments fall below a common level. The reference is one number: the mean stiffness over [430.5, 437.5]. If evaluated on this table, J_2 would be -0.14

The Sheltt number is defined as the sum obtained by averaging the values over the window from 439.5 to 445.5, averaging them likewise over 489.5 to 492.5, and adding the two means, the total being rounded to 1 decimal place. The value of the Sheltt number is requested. 224.5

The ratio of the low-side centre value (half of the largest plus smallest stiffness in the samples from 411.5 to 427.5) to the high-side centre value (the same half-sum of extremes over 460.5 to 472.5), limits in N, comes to 0.68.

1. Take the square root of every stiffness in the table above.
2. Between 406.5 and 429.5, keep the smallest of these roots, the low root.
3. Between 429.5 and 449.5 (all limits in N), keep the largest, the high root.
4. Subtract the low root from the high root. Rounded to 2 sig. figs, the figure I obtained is 2.1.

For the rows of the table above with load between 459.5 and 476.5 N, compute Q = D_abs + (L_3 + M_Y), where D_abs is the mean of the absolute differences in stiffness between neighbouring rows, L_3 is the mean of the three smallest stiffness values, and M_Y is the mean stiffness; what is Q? 258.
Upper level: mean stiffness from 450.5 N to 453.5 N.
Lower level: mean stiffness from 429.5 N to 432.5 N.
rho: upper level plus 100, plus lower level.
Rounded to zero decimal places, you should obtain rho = 317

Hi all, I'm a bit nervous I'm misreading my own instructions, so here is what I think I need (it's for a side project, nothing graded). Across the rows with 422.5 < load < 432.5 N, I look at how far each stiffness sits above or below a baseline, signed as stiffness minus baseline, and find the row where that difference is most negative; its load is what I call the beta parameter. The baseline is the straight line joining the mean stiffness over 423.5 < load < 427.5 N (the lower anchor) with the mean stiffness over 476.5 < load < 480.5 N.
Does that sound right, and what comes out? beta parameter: 426 N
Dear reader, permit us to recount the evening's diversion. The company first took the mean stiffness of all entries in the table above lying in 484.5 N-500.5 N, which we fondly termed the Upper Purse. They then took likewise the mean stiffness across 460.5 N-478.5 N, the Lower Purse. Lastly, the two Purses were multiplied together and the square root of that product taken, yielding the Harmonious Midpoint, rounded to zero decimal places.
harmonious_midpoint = 123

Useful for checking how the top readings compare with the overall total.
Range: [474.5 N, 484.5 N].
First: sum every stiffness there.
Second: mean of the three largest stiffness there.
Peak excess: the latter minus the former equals -1023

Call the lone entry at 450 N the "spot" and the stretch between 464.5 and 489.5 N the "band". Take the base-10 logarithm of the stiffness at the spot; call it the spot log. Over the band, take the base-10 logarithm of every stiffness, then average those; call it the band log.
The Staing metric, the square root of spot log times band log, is 2.06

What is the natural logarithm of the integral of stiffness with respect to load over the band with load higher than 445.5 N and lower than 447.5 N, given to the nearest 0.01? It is 5.36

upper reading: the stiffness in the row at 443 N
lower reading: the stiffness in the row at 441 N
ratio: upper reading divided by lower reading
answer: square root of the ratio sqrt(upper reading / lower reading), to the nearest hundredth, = 1.00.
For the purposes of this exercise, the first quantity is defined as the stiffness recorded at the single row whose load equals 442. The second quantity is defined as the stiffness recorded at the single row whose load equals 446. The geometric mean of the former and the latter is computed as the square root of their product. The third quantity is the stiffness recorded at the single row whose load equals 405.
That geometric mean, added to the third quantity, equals 213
